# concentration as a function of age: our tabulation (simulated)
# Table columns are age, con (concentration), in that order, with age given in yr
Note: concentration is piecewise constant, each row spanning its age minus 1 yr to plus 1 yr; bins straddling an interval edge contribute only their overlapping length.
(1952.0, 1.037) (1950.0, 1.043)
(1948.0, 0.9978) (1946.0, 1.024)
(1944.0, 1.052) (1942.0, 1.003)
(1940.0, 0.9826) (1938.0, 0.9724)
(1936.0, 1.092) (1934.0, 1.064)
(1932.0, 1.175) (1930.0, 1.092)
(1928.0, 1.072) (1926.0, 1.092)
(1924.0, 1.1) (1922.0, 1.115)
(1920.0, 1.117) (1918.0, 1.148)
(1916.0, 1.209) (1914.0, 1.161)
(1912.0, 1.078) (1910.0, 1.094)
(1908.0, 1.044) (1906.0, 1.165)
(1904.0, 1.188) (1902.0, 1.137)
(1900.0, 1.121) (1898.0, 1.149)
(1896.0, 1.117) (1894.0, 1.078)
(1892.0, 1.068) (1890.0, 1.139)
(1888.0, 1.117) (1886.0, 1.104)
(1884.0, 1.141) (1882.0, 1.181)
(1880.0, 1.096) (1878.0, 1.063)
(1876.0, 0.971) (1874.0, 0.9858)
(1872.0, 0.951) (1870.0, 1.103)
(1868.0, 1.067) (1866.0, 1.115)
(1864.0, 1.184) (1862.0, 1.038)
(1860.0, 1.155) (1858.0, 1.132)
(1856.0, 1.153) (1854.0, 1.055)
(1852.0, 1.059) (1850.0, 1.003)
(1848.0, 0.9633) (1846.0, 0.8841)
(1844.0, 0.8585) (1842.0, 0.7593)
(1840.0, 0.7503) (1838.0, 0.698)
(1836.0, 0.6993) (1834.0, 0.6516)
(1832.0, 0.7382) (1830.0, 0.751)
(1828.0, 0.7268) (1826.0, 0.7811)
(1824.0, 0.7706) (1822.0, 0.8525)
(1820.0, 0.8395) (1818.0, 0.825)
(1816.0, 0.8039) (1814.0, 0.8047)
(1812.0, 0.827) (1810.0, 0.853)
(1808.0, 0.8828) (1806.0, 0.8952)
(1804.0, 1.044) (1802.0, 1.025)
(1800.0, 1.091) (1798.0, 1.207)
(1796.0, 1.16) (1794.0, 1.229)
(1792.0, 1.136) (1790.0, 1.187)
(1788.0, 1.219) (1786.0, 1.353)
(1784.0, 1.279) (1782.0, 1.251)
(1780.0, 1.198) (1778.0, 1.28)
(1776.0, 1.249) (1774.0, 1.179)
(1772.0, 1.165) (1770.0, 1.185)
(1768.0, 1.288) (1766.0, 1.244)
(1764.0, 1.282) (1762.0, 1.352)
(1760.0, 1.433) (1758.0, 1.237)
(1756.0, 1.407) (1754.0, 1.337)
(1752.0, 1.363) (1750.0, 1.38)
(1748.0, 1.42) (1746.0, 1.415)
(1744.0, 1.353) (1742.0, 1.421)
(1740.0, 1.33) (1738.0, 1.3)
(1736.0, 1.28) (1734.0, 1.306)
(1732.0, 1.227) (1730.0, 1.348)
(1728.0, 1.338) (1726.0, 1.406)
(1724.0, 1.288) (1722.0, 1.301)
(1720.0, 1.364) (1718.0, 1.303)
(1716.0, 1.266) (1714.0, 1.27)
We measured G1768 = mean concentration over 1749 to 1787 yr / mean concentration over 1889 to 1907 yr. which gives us 1.14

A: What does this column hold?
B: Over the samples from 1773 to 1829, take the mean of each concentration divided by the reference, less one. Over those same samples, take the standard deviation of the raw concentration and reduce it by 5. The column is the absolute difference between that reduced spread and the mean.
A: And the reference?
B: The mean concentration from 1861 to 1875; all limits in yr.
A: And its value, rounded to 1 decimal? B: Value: 4.8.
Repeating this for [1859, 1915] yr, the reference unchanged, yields 5.0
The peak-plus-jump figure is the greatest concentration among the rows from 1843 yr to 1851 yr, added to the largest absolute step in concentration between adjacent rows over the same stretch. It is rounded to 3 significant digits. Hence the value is 1.08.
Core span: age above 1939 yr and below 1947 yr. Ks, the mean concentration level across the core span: 1.02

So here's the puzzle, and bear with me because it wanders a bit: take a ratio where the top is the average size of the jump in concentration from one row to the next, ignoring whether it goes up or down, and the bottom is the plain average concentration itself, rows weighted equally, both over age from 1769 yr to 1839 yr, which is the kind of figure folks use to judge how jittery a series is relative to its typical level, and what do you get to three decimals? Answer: 0.047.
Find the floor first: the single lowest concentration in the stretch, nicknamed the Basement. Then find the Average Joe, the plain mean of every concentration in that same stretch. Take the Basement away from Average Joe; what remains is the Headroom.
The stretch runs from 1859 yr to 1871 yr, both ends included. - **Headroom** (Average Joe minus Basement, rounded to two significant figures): 0.072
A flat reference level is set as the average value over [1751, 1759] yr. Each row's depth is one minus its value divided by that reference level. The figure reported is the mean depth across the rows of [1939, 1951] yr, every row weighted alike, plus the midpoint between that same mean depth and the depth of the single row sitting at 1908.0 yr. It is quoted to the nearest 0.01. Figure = 0.47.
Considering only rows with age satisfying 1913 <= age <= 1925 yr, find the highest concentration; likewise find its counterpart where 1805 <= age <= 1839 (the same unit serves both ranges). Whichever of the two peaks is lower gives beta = 0.90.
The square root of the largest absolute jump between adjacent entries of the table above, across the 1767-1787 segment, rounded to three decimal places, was 0.321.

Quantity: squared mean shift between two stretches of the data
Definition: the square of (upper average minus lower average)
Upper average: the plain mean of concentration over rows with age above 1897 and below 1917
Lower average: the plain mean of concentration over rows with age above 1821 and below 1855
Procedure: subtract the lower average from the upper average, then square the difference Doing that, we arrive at 0.10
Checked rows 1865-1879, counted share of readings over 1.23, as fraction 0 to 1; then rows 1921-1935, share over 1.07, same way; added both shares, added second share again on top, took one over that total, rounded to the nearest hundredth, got 0.58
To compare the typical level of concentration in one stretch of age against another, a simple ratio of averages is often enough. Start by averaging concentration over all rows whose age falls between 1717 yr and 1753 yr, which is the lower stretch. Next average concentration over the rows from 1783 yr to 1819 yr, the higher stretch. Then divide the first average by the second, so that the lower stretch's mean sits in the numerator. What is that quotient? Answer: 1.28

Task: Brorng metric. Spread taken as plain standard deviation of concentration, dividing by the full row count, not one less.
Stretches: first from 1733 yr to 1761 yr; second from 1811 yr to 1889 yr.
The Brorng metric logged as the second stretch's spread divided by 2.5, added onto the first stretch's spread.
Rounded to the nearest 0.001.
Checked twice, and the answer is 0.124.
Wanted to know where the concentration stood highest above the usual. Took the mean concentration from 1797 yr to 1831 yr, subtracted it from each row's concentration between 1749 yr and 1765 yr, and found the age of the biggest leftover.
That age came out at 1760.0 yr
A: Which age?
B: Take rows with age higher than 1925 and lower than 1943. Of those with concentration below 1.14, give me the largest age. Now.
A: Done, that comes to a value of 1942.0 yr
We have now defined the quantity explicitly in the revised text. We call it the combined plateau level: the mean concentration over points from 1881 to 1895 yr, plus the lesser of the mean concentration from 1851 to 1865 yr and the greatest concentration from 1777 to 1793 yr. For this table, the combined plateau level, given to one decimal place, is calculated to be 2.2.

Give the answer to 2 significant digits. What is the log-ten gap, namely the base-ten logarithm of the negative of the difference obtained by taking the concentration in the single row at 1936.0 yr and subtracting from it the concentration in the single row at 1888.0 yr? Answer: -1.6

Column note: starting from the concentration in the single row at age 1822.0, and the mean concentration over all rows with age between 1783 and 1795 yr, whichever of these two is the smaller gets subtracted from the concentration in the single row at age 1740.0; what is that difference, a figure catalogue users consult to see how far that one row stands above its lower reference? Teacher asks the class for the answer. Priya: 0.5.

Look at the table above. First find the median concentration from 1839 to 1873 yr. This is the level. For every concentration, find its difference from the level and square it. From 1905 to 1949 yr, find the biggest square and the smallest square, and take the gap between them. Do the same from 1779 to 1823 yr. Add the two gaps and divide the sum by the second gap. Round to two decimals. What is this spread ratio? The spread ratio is 1.27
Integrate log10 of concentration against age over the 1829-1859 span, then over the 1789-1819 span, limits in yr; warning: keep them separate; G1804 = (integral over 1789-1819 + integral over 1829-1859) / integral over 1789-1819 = 11.3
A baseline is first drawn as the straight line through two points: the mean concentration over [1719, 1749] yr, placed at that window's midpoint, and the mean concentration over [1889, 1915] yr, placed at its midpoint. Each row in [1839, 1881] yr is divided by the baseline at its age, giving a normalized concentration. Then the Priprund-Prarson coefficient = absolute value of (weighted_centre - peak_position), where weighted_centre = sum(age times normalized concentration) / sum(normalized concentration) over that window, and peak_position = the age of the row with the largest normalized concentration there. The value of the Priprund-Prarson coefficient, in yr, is 3.1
